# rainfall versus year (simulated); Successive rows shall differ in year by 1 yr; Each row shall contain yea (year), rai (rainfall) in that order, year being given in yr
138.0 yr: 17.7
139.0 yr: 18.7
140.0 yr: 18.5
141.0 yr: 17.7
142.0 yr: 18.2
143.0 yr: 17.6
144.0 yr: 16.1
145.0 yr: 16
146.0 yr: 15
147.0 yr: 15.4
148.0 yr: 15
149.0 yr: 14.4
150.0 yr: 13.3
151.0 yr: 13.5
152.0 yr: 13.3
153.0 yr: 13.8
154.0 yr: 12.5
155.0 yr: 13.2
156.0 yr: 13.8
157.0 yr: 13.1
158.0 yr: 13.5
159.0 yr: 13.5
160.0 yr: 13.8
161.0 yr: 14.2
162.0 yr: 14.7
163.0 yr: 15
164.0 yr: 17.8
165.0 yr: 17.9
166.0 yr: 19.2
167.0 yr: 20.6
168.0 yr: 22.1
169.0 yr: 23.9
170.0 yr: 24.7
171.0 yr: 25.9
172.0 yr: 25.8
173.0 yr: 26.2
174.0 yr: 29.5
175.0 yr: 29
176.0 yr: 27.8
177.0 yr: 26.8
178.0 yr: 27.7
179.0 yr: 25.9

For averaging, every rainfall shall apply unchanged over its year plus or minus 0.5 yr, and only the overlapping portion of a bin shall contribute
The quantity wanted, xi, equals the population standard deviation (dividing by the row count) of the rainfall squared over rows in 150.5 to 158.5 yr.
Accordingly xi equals 10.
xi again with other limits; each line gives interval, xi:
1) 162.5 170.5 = 125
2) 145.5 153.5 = 23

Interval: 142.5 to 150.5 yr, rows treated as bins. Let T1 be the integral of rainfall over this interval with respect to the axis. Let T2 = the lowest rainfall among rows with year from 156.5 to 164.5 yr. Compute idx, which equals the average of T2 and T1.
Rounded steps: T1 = 123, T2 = 13.1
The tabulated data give 68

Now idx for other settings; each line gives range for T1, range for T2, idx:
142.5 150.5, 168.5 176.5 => 73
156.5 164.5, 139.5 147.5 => 65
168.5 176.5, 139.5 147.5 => 114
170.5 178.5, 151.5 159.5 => 116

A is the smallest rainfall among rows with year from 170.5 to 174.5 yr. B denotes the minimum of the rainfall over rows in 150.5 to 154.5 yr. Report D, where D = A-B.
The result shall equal 13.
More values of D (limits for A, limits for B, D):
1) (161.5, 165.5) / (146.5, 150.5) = 1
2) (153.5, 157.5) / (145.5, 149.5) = -2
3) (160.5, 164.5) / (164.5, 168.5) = -4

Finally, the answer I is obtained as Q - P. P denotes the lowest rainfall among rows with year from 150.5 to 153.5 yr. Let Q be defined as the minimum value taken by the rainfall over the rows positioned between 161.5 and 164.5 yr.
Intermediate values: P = 13.3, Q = 14.7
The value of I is 1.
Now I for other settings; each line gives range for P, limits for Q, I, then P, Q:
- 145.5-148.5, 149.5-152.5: -2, 15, 13.3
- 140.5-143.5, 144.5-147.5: -3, 17.6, 15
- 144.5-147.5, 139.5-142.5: 3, 15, 17.7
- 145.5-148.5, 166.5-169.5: 6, 15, 20.6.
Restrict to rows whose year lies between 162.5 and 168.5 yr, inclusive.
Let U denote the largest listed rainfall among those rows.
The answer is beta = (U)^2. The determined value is 488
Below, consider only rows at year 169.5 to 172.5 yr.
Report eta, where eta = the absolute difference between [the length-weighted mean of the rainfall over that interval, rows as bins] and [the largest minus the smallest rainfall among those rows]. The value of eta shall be 24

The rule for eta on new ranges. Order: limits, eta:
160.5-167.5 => 11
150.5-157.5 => 12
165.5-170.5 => 17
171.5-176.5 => 24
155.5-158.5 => 13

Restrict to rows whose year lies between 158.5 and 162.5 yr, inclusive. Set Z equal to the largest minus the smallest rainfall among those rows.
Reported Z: 1.2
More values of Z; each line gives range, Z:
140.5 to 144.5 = 2.1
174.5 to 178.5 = 2.2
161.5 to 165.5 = 3.2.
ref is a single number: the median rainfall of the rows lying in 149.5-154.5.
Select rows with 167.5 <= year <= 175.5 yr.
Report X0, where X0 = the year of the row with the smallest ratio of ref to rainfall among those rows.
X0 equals 174.0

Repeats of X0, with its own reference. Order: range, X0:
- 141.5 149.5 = 142.0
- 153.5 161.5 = 161.0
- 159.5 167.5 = 167.0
